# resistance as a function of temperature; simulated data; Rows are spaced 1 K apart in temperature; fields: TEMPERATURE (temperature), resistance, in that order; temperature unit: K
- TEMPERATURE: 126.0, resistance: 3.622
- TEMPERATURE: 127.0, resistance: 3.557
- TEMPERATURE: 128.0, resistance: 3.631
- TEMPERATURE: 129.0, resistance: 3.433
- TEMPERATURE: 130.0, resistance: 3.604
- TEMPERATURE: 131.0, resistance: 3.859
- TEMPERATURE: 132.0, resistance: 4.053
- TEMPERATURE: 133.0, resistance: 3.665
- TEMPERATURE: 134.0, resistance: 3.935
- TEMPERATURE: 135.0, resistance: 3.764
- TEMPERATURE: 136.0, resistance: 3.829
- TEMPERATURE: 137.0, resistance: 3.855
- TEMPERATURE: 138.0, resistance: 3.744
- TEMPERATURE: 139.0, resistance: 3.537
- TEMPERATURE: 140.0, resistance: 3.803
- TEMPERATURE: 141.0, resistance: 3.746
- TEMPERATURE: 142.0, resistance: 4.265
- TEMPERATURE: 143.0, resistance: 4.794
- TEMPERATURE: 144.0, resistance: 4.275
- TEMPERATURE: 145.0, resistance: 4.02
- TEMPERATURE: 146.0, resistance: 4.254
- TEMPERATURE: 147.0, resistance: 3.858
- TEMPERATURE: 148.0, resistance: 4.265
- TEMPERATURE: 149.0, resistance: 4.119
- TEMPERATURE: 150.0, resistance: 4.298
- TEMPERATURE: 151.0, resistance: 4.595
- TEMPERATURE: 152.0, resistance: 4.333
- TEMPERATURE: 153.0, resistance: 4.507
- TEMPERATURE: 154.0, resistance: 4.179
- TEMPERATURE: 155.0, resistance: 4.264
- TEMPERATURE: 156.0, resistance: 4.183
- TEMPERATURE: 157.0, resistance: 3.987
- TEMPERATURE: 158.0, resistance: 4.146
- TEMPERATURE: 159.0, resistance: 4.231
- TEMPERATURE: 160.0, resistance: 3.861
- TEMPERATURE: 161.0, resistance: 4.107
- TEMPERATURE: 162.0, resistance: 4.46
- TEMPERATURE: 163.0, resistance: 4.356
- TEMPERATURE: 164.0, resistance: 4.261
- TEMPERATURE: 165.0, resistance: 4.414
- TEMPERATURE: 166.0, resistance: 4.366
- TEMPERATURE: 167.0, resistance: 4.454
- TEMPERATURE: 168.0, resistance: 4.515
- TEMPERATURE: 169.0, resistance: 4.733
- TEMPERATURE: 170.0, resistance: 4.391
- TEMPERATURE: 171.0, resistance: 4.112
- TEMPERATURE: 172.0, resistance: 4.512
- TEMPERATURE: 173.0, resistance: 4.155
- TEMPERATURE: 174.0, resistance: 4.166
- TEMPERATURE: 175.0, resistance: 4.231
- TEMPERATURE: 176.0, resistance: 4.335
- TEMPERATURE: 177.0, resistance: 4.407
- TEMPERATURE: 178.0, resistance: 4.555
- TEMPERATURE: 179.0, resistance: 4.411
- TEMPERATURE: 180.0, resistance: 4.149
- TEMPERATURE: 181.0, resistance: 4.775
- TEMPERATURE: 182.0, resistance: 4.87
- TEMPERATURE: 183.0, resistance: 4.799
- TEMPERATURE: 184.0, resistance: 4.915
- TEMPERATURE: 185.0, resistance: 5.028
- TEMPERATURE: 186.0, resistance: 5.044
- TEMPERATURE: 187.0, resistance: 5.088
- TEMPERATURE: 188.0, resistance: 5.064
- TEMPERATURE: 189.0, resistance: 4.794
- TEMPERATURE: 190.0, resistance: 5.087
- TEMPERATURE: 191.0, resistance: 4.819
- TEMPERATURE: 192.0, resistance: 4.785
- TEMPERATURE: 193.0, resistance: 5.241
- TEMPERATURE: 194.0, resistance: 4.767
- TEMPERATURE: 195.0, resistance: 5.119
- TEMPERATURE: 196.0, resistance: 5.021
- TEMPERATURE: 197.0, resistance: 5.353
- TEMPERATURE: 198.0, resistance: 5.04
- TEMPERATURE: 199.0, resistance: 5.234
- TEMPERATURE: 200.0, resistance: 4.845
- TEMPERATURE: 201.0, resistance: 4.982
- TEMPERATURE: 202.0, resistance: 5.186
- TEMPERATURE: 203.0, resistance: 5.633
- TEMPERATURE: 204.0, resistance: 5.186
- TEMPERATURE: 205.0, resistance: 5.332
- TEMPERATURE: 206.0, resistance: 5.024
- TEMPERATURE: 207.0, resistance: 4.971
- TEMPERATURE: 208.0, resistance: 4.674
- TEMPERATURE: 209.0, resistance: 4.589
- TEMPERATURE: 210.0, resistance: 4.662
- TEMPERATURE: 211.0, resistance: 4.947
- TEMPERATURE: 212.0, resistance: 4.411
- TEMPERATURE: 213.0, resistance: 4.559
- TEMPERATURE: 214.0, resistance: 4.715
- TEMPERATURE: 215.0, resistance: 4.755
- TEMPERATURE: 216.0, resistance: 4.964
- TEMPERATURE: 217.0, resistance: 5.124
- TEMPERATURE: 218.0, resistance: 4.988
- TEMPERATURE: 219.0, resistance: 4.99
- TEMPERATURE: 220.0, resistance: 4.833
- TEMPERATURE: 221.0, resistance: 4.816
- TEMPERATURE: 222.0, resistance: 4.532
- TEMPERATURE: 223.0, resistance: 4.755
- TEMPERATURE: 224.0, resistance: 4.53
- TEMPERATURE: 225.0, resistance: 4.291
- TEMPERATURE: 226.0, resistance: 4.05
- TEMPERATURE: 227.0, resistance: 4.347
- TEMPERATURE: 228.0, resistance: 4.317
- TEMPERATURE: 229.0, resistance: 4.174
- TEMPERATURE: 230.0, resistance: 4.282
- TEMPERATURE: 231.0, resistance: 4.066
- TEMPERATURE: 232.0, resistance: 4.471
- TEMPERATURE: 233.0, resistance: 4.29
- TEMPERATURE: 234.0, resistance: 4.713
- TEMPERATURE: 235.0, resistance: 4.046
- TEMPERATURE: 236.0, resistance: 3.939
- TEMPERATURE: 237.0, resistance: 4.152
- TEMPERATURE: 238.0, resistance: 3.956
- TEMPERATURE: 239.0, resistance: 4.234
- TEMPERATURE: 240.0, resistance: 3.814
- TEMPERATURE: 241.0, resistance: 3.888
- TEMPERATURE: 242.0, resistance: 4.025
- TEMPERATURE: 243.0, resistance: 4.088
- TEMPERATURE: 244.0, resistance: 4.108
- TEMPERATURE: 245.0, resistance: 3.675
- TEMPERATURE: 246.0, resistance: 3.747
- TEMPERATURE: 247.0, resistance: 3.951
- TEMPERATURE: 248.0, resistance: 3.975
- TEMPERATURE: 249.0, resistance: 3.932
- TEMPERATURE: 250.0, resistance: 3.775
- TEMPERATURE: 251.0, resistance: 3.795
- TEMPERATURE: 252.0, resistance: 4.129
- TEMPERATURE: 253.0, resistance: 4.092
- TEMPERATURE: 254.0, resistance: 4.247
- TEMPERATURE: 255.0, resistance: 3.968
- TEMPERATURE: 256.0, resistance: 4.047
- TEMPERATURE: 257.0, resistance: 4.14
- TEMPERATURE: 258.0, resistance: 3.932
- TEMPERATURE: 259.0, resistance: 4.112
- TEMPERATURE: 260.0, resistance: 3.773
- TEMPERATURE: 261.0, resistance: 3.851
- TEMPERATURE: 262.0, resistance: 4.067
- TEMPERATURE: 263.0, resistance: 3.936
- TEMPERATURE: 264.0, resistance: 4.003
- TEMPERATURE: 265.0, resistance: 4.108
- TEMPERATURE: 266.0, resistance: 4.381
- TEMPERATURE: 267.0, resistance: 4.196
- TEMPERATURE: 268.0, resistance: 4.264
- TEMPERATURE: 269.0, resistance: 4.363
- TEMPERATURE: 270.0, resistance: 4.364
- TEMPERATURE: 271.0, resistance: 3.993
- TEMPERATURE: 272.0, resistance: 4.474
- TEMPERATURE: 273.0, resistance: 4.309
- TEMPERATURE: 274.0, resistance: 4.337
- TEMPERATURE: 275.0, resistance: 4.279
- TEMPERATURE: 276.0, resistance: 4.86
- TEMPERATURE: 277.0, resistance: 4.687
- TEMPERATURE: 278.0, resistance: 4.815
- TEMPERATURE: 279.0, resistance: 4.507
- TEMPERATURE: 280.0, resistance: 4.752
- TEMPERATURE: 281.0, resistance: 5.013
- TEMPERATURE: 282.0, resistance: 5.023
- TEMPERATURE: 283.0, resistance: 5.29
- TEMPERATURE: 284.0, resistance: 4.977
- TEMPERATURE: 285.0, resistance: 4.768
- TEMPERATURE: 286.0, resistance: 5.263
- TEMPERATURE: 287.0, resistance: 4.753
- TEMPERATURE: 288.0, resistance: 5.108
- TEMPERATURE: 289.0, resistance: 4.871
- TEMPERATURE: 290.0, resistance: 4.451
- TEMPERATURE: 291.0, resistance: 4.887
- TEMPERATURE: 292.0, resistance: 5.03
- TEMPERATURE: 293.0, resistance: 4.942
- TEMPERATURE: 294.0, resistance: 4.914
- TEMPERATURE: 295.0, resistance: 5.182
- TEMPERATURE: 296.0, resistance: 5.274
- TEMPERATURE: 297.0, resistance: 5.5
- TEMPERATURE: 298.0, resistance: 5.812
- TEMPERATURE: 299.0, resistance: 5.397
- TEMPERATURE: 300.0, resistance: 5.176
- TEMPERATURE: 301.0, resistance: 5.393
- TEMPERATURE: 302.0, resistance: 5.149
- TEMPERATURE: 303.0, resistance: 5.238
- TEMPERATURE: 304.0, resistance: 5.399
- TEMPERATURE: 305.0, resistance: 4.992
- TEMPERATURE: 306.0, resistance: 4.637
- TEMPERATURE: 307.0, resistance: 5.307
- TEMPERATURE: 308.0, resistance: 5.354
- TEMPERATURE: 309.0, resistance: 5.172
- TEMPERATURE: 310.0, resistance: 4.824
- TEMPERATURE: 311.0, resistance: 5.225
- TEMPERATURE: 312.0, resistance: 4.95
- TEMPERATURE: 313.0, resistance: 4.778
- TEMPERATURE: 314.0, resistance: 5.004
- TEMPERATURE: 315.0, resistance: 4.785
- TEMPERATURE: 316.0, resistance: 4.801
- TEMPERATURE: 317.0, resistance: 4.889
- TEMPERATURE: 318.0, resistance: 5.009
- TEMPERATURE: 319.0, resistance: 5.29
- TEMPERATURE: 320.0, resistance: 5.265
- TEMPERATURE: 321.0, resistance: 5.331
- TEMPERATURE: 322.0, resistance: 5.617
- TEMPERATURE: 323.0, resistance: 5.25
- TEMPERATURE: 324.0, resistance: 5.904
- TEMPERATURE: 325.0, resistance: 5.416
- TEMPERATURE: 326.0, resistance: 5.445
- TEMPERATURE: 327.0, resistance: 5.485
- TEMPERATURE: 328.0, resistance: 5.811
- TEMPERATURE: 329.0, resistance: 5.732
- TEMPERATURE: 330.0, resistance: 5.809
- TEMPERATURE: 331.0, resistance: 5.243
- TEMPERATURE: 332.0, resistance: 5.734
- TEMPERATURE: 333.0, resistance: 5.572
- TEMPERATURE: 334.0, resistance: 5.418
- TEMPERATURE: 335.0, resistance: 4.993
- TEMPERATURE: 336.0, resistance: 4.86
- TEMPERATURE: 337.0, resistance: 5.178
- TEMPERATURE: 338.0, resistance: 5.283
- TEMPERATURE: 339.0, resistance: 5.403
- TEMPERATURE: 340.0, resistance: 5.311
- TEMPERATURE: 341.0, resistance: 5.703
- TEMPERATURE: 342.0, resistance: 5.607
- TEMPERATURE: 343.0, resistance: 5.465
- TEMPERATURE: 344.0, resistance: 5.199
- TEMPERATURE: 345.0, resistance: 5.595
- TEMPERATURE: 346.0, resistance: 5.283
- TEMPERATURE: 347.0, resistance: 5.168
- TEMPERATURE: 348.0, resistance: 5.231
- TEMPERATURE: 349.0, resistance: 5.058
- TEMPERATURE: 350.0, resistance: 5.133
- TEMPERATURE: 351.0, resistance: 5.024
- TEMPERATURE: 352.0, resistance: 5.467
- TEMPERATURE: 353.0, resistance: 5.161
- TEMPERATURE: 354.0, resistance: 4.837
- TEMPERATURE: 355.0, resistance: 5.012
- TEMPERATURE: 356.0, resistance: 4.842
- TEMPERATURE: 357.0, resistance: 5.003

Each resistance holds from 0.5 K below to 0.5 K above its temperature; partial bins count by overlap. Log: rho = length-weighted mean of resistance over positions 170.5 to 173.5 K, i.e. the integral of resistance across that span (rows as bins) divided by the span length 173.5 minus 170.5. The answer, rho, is 4.26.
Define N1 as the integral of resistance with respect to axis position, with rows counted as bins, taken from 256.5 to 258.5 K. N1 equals 8.1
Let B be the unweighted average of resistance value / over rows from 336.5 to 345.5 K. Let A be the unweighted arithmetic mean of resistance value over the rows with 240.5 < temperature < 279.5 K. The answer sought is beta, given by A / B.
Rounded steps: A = 4.1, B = 5.4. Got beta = 0.76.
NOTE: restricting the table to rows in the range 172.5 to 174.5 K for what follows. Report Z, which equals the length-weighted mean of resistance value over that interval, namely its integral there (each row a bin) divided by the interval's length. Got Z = 4.2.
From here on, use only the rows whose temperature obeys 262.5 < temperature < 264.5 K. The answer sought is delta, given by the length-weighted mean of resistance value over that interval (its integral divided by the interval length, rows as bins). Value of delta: 4.0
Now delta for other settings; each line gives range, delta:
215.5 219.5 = 5.0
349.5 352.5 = 5.2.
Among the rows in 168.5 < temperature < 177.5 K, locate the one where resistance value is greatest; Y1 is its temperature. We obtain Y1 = 169.0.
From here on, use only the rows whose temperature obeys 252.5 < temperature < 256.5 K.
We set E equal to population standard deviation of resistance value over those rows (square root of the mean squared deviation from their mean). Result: 0.10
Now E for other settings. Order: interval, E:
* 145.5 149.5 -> 0.16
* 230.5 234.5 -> 0.24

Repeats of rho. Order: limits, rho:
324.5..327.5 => 5.45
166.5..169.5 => 4.57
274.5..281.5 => 4.70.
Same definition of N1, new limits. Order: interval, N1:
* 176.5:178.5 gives 9.0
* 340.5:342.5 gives 11.3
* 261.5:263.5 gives 8.0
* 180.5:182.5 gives 9.6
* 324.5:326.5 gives 10.9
